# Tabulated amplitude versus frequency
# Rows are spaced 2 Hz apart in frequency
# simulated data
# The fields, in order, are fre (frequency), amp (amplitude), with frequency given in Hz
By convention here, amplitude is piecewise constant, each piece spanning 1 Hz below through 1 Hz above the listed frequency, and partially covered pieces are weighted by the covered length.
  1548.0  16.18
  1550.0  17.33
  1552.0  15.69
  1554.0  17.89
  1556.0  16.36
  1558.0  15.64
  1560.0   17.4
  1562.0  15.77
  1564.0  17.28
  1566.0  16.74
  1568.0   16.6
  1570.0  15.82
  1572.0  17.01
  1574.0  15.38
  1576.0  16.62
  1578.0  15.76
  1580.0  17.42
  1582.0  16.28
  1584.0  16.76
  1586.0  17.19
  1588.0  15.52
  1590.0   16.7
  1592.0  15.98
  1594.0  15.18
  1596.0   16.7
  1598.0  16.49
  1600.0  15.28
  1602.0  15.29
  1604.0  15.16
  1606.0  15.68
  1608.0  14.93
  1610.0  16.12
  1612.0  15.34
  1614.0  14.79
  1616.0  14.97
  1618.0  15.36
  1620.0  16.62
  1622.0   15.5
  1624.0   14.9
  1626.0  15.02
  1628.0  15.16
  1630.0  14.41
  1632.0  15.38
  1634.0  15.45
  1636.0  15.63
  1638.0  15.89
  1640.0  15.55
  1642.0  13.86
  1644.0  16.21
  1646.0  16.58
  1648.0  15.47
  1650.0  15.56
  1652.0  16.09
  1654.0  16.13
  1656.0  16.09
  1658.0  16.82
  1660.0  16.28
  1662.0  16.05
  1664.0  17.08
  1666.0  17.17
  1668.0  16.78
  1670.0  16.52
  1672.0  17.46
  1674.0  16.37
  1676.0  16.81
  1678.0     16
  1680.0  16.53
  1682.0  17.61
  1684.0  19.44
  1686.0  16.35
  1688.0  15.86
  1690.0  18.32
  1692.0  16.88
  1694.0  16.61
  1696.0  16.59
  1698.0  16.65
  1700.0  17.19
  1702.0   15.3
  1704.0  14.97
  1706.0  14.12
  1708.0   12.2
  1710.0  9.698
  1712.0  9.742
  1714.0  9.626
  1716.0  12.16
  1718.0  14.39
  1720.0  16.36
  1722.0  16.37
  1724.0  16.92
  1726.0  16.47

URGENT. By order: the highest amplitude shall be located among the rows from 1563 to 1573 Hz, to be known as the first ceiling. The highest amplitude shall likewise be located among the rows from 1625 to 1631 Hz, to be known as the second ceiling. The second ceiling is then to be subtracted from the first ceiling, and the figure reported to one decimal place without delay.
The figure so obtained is 2.1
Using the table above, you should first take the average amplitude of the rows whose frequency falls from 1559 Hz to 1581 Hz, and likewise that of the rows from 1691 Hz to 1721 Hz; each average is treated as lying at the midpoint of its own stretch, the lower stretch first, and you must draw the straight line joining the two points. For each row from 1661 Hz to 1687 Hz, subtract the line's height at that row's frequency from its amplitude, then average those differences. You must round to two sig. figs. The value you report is 2.2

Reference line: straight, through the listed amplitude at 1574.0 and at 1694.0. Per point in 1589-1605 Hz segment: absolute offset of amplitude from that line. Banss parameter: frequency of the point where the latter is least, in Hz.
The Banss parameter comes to 1600.0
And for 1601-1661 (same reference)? 1660.0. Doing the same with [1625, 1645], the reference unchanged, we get 1644.0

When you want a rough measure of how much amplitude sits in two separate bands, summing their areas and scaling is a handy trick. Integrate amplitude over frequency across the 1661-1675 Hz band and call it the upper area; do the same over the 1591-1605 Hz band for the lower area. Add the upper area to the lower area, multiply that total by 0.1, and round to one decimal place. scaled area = 45.5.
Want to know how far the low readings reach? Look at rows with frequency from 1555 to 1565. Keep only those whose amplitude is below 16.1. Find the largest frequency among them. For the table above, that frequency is 1562.0 Hz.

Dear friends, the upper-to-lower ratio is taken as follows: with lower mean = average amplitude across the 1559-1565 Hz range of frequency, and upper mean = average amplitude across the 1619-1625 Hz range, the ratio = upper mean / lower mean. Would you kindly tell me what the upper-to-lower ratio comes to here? 0.93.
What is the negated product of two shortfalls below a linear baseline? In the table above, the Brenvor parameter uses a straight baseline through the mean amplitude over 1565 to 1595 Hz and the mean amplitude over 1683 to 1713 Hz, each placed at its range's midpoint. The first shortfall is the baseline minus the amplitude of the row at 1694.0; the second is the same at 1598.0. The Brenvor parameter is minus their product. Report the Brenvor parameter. -0.39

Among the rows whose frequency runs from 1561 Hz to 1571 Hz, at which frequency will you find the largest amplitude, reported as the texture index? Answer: 1564.0 Hz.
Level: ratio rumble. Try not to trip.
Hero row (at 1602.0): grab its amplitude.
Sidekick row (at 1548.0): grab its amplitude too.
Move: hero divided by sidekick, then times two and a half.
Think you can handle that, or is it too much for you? 2.36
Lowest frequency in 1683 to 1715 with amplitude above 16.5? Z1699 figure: 1684.0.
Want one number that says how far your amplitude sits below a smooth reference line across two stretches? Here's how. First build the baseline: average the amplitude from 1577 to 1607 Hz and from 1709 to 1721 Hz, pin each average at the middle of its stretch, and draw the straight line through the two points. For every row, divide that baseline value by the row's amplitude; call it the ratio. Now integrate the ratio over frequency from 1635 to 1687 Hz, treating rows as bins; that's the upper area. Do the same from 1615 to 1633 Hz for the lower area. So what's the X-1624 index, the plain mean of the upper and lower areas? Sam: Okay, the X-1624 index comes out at 31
